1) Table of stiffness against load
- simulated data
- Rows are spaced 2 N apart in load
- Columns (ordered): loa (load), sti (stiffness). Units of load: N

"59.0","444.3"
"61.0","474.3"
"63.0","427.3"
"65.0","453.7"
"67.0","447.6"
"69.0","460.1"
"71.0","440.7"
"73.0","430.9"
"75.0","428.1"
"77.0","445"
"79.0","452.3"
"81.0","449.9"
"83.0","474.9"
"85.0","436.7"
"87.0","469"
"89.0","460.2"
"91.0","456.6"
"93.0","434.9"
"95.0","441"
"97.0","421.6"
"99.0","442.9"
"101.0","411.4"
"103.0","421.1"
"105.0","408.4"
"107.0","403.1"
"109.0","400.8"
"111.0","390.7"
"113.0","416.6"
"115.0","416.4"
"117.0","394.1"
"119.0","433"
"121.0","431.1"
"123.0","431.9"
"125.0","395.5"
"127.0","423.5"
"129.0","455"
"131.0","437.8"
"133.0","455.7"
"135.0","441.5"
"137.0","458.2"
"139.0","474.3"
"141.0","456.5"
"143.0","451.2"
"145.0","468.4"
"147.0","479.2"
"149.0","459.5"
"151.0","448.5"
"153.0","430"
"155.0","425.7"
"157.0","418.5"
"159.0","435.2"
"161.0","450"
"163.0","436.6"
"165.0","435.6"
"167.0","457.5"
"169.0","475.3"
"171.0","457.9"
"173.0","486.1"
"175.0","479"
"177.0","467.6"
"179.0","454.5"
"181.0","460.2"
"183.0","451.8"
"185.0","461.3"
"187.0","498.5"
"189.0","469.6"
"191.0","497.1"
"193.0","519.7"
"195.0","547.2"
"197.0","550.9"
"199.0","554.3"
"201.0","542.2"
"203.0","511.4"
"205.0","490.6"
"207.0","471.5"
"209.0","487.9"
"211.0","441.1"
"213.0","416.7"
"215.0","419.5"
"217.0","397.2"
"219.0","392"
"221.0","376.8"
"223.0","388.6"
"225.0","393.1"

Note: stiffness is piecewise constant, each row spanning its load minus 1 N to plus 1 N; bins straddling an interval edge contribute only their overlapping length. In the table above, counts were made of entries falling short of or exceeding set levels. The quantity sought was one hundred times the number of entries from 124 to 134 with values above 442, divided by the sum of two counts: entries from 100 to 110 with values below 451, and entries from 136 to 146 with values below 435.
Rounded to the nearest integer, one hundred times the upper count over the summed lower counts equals 40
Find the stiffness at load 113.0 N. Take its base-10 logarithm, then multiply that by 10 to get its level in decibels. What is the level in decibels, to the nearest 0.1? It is 26.2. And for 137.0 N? 26.6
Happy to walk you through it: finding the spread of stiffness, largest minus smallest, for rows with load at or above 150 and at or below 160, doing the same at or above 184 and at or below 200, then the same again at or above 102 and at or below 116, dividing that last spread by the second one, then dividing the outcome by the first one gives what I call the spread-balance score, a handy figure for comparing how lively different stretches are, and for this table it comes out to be 0.011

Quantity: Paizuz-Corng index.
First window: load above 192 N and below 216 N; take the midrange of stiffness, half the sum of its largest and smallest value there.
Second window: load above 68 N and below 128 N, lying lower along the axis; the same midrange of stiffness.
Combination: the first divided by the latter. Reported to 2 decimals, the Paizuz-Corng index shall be 1.12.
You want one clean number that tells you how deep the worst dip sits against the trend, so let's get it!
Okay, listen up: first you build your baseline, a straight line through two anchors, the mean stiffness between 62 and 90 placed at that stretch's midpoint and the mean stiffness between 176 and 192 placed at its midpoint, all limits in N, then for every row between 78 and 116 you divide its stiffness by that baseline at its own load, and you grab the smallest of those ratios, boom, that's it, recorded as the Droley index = 0.86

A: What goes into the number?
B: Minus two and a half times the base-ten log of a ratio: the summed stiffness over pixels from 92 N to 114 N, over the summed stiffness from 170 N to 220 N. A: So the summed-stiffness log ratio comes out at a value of 1.0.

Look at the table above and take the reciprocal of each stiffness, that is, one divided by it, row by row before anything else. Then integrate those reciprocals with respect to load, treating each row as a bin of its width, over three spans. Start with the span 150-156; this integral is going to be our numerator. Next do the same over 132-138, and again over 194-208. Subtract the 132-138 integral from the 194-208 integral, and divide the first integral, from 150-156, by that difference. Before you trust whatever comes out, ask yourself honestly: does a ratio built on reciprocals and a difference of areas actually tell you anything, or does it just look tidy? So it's 1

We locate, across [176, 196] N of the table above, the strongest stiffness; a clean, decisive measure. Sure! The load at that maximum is 195.0 N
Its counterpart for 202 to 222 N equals 203.0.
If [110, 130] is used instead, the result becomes 129.0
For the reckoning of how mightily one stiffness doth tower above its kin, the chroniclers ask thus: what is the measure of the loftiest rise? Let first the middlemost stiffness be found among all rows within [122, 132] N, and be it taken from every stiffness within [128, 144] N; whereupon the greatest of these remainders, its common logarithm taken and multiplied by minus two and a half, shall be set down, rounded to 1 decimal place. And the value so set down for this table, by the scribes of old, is -4.1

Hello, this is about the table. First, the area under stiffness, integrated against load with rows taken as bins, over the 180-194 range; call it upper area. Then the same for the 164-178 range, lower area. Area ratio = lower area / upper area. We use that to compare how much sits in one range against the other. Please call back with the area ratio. 0.97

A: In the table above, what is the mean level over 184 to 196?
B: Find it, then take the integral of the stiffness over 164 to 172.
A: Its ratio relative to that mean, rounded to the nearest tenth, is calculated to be 7.3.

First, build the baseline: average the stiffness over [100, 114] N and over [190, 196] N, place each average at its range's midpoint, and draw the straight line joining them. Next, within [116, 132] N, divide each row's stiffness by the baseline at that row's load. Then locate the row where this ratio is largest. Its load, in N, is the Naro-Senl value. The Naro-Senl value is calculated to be 129.0 N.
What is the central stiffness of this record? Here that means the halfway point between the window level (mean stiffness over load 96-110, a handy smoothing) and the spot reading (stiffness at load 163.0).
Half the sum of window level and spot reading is 426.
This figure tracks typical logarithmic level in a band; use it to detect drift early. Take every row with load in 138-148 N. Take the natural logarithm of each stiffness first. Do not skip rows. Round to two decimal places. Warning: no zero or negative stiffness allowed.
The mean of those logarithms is 6.14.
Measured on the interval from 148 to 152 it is 6.12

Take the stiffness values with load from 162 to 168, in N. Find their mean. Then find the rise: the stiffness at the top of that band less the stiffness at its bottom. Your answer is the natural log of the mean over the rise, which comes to 3.1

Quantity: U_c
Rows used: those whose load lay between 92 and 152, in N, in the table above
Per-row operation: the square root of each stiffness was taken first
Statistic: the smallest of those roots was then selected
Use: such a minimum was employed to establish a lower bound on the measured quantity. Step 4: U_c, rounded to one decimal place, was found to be 19.8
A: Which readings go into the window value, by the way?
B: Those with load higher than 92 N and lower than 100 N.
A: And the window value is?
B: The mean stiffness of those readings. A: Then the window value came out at 435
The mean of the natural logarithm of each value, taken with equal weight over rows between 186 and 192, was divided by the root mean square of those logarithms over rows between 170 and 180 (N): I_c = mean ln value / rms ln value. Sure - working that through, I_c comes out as 1.01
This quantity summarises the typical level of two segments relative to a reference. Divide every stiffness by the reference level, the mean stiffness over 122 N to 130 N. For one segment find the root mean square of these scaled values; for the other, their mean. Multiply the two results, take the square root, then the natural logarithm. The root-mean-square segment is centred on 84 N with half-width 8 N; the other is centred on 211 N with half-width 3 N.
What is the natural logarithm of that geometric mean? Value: 0.058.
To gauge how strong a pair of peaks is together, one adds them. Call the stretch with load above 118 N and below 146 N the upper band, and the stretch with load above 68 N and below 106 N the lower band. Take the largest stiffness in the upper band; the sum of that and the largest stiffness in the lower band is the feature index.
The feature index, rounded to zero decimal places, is 949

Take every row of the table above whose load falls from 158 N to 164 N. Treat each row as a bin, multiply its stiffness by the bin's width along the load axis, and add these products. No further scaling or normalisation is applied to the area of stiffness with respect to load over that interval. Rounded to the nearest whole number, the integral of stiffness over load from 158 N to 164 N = 2644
